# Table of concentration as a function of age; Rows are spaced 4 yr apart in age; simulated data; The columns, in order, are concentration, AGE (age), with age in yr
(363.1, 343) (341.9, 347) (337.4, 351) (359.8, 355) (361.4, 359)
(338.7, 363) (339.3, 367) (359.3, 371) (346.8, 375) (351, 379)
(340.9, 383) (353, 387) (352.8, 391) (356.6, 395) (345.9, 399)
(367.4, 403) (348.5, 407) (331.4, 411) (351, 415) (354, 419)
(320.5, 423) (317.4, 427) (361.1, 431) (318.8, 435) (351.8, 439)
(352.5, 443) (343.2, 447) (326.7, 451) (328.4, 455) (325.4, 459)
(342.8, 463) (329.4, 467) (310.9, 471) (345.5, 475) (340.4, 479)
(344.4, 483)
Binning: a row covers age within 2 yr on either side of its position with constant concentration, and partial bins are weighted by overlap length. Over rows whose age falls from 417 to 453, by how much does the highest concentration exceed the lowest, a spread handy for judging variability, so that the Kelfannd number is 43.7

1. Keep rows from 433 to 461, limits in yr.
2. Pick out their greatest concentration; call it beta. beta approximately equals 352.5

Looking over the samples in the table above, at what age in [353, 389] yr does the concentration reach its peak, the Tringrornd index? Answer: 359 yr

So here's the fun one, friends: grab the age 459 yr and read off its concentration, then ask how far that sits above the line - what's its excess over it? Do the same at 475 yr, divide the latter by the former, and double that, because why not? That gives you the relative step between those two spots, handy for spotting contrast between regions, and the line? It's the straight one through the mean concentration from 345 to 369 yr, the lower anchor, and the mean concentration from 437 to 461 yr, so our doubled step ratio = -1.7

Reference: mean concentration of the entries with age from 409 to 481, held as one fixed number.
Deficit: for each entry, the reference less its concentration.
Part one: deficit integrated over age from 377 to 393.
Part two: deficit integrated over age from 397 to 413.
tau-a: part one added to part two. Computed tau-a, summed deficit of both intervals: -406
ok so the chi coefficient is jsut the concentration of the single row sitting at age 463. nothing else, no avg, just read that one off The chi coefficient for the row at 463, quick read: 342.8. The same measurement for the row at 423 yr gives 320.5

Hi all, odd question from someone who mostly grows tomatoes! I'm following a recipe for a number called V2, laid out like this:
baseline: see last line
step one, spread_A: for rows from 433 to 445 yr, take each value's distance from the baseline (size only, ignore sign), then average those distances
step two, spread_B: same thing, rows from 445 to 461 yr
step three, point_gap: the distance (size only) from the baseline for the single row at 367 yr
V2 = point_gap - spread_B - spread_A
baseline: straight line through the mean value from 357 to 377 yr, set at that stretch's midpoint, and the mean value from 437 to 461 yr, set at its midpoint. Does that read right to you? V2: -14.9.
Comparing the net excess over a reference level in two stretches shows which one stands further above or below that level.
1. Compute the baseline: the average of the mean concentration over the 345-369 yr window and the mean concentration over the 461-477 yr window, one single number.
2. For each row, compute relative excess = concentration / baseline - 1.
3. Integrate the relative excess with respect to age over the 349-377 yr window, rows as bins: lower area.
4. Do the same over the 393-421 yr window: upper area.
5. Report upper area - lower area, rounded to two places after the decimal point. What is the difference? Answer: 0.14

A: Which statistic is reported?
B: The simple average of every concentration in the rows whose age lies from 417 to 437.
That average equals 334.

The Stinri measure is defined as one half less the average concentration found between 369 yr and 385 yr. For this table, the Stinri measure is -349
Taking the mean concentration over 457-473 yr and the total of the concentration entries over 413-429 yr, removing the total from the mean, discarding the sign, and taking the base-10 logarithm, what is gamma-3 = 3.01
